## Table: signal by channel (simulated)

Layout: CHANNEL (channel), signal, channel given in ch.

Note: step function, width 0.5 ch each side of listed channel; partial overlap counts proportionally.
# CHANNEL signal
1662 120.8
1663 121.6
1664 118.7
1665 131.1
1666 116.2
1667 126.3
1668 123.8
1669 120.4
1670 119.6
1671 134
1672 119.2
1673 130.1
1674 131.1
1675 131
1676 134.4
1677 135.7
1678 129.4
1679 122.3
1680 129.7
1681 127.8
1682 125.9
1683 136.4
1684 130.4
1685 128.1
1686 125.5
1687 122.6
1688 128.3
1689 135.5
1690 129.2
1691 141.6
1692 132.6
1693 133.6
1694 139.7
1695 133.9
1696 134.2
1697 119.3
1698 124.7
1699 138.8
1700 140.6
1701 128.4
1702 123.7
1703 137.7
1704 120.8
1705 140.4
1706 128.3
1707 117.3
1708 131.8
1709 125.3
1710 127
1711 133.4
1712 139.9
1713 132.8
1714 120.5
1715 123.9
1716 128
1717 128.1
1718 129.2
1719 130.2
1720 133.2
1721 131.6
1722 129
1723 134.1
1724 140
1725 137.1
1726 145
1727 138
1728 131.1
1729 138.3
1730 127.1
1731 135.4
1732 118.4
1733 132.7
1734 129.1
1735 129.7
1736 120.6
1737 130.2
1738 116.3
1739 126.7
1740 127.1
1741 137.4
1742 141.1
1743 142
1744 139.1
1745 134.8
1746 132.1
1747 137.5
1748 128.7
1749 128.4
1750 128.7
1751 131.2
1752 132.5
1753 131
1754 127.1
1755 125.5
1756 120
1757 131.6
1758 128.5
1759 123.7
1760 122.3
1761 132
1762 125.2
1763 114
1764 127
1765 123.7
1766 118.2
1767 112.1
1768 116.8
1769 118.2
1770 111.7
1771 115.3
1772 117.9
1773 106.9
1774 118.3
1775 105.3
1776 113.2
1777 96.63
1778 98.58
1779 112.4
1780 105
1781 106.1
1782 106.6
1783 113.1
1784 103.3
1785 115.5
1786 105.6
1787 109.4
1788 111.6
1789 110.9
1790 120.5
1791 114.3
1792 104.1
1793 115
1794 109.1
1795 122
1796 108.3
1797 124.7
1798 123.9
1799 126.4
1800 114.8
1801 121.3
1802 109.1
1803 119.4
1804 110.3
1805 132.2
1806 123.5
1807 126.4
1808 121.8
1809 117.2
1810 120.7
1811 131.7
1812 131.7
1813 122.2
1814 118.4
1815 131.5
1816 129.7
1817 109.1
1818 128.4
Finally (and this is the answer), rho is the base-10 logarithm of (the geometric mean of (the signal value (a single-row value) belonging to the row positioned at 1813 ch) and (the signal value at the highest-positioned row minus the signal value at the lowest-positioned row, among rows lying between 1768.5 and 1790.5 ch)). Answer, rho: 1.22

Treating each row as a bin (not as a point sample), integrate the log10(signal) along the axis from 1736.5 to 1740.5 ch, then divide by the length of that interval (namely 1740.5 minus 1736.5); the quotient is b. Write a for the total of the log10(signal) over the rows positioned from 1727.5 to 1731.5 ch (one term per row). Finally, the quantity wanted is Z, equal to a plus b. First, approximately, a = 8.49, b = 2.10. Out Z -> 10.6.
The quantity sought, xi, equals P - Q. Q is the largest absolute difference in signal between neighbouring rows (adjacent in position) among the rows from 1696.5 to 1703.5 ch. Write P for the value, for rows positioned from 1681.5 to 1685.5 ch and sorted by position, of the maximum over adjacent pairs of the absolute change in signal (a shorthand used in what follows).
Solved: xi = -3.6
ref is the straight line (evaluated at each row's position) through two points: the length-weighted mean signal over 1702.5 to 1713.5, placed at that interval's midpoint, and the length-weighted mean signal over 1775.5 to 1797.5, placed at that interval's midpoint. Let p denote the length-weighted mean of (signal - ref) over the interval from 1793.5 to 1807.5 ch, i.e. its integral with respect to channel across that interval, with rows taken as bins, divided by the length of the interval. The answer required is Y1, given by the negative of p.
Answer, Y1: -13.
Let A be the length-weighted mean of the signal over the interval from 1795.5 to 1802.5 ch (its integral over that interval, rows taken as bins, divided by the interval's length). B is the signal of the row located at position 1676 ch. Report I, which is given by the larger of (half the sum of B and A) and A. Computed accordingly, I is 126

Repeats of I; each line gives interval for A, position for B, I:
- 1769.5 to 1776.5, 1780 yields 113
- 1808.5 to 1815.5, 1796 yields 125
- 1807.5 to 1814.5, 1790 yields 123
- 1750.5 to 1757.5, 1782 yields 128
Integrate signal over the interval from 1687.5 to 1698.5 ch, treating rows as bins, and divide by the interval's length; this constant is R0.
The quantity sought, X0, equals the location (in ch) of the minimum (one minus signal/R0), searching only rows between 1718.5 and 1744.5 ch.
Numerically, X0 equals 1726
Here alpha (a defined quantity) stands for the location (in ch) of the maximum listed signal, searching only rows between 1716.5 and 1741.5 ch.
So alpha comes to 1726 ch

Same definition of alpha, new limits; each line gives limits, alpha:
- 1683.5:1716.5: 1691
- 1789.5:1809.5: 1805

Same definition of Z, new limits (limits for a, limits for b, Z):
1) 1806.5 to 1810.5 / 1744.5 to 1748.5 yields 10.5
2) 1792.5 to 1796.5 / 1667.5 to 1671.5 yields 10.3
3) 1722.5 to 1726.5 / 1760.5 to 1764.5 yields 10.7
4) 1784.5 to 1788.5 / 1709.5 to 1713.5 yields 10.3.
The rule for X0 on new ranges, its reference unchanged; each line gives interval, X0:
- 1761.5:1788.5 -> 1764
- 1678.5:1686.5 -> 1683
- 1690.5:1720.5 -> 1691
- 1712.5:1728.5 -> 1726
